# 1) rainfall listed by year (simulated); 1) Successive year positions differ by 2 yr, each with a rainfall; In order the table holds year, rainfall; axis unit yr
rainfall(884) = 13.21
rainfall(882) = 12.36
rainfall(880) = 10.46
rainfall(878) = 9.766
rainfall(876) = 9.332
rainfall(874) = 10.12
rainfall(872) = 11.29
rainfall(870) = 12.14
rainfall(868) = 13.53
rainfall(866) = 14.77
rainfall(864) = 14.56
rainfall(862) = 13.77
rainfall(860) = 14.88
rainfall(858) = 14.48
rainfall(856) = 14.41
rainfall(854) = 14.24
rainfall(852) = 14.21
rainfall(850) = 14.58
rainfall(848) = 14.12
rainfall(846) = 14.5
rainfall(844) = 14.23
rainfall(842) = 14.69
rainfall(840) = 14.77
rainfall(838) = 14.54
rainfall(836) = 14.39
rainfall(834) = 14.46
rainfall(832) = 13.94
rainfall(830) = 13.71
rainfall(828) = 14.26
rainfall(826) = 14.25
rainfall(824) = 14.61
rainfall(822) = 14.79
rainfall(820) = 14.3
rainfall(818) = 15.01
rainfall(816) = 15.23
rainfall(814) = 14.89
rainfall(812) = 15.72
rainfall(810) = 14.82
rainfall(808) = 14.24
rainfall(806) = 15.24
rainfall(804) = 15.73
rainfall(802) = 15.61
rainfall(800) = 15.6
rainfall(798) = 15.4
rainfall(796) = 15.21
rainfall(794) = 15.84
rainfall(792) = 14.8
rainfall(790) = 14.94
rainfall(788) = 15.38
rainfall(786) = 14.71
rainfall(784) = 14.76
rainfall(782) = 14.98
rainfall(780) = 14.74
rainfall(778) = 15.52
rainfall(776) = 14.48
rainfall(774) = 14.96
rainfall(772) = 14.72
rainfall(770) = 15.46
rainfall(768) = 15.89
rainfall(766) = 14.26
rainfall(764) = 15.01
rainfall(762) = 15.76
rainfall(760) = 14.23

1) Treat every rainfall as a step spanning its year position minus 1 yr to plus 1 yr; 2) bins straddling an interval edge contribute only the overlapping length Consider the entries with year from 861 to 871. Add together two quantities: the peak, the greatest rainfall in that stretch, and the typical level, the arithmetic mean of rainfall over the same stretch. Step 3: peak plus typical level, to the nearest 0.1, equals 28.5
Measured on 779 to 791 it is 30.3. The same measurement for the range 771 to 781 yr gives 30.4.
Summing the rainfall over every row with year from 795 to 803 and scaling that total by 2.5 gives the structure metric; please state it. 155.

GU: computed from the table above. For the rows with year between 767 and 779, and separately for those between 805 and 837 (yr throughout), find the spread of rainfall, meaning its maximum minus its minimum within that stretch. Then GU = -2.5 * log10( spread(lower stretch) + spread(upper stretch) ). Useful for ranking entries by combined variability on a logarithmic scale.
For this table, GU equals -1.3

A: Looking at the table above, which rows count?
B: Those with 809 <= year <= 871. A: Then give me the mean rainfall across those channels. 14.4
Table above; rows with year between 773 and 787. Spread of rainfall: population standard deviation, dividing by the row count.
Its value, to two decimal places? 0.30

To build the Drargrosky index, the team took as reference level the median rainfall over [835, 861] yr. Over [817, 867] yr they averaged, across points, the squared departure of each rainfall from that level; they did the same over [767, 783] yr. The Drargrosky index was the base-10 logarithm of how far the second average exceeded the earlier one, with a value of -0.32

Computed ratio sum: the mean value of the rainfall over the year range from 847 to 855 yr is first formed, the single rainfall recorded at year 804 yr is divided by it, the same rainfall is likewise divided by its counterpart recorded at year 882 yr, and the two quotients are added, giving 2.37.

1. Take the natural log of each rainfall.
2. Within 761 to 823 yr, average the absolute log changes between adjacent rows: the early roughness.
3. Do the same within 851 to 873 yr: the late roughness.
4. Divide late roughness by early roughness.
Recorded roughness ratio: 1.3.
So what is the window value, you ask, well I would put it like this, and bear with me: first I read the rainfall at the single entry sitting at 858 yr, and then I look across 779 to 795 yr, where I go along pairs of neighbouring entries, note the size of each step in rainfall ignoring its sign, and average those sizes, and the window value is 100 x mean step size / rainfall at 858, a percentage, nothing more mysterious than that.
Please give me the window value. 2.76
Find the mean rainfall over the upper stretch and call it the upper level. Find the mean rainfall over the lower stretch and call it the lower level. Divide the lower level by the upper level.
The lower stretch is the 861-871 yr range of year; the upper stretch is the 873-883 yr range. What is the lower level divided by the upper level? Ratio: 1.32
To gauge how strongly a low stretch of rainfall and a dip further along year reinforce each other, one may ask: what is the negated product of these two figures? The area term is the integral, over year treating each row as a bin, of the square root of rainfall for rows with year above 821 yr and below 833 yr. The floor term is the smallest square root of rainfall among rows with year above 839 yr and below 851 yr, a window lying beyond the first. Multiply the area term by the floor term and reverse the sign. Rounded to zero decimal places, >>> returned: -170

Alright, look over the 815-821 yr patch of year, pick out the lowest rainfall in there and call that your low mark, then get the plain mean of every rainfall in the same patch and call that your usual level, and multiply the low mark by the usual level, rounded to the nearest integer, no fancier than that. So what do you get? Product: 212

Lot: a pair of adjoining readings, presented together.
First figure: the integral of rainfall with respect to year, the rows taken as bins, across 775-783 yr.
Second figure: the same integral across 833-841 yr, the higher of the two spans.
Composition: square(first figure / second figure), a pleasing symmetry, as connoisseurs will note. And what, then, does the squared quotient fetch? 1.05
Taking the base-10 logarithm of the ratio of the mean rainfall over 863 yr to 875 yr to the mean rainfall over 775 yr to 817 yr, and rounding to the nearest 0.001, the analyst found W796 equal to -0.075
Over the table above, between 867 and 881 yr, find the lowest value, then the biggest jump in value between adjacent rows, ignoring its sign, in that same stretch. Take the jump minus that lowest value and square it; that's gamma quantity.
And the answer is 63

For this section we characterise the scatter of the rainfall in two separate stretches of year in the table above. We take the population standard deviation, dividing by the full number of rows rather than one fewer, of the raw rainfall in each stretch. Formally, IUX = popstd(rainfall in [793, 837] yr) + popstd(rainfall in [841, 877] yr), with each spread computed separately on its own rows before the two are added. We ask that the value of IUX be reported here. 2.2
